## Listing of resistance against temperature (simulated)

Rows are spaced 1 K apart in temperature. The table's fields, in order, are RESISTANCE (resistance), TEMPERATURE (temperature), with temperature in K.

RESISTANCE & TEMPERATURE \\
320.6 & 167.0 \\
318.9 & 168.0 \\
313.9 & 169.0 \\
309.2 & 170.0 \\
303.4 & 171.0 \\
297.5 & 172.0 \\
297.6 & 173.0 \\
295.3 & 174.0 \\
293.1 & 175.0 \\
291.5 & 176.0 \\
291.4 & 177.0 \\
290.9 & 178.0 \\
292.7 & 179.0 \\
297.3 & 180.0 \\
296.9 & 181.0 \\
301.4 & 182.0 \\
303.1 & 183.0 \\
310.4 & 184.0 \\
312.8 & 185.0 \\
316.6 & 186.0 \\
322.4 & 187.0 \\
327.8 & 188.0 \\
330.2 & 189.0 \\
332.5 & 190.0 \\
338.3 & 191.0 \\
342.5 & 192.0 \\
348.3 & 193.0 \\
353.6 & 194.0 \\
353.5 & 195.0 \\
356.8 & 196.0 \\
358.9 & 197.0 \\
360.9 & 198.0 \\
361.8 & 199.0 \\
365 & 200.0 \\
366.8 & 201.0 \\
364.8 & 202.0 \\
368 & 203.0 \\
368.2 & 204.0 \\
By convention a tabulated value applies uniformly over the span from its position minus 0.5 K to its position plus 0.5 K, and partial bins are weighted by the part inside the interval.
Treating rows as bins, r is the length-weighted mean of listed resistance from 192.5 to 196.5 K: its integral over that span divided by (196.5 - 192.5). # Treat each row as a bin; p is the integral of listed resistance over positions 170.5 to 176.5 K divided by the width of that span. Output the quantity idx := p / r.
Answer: 0.8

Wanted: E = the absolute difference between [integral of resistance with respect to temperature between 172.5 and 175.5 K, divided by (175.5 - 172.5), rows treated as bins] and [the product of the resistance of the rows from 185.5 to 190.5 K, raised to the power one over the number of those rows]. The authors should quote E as 31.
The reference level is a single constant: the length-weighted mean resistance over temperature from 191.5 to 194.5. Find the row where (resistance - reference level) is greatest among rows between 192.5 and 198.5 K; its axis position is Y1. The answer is 198.0 K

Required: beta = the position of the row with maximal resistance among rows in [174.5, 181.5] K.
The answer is 180.0 K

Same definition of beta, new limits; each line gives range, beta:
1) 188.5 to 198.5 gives 198.0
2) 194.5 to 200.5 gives 200.0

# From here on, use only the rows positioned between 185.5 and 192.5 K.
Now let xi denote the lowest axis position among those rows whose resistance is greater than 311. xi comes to 186.0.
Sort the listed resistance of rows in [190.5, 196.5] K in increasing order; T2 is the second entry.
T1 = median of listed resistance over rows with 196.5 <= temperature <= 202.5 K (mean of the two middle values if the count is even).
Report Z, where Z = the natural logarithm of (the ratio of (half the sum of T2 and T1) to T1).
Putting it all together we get -0.03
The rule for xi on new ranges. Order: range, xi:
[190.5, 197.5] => 191.0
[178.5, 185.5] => 185.0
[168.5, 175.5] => 169.0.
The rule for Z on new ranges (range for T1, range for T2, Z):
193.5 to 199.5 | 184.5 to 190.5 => -0.06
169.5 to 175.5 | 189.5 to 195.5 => 0.07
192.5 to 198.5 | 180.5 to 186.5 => -0.08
